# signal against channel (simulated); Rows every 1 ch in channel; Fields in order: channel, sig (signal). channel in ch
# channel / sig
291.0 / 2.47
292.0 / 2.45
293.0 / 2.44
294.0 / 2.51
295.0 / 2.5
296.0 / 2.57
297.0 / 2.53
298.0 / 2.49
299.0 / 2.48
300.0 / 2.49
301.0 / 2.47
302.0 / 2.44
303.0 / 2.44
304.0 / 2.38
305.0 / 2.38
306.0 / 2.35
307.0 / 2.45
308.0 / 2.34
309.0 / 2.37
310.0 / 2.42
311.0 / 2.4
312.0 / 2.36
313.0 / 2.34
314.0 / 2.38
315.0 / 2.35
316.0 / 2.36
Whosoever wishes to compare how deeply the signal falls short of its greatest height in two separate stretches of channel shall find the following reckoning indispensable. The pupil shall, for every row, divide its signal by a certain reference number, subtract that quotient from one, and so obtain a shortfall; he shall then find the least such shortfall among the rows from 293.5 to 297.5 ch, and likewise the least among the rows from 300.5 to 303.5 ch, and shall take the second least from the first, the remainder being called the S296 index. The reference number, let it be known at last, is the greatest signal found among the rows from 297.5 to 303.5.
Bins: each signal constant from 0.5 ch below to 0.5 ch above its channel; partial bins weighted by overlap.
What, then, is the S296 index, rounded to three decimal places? -0.040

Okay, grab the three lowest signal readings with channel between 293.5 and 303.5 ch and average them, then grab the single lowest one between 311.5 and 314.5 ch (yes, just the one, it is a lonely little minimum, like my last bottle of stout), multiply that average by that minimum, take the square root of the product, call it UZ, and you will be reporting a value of 2.39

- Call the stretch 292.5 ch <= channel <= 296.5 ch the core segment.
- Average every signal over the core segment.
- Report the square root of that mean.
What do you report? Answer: 1.58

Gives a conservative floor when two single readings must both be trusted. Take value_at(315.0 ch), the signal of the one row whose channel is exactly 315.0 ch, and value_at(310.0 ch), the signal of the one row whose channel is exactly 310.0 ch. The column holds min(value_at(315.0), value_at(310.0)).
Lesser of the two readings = 2.35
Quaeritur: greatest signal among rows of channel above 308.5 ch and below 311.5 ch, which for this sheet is 2.42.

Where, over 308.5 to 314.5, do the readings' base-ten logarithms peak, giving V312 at 310.0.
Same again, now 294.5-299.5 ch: 296.0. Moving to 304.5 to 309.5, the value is 307.0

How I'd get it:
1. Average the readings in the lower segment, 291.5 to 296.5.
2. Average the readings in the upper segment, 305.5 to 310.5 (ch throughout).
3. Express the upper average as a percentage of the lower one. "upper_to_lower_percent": 96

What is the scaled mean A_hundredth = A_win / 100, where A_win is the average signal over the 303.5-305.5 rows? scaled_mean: 0.0238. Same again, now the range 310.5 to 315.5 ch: 0.0237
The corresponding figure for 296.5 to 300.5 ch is 0.0250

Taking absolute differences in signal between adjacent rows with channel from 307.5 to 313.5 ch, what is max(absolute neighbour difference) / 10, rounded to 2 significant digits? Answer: 0.0050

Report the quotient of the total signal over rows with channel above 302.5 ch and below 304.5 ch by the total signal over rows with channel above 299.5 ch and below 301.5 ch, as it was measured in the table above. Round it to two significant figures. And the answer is 0.97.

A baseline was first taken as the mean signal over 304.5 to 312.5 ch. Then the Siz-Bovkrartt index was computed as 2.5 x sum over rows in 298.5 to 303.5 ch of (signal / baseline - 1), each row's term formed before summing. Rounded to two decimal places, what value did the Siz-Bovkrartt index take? 0.42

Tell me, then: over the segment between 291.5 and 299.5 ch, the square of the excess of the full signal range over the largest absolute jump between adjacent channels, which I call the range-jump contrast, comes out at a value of 0.0036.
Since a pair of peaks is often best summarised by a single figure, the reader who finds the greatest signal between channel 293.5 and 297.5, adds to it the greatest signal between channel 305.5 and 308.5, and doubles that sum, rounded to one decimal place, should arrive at 10.0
